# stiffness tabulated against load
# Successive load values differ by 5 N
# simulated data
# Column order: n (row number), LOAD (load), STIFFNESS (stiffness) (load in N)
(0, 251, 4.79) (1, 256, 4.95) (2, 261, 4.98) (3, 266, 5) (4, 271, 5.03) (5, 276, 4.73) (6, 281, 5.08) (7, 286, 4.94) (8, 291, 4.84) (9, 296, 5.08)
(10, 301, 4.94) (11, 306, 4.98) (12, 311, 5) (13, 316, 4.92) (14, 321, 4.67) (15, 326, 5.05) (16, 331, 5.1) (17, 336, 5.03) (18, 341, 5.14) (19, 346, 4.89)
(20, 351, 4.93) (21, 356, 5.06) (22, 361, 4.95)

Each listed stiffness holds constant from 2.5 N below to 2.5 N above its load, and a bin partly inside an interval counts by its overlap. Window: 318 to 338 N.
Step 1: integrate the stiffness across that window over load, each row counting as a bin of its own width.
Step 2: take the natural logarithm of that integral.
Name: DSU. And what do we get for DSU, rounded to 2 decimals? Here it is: 4.60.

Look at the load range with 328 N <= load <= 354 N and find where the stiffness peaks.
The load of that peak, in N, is 341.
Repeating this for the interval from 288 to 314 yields 296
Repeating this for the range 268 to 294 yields 281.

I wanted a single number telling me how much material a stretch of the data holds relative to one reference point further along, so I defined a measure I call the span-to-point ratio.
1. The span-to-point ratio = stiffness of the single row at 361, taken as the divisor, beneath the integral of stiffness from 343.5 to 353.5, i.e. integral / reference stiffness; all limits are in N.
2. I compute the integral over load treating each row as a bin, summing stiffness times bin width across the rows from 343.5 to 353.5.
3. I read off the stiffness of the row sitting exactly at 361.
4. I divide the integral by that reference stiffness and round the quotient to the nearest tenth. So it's 9.9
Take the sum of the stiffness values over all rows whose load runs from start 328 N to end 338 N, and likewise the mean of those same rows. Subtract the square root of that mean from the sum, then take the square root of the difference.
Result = 2.81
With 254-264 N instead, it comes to 2.78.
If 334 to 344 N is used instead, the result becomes 2.81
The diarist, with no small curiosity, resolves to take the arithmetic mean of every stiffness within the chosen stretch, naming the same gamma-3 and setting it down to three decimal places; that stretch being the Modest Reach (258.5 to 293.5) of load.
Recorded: 4.943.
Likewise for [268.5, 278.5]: 4.880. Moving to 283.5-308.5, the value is 4.956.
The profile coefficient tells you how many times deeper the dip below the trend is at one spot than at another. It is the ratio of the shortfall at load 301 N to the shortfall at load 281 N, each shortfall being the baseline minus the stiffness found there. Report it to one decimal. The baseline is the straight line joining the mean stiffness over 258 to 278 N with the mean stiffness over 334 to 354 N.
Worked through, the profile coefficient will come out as -0.2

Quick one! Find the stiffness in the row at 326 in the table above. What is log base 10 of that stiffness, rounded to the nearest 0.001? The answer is 0.703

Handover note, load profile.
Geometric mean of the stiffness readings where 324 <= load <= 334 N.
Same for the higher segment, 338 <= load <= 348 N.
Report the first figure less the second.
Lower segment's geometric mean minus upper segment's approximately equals 0.061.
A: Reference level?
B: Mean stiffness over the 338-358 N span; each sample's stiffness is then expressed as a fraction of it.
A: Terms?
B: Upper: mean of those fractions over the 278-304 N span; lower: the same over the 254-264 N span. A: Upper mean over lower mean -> 1.00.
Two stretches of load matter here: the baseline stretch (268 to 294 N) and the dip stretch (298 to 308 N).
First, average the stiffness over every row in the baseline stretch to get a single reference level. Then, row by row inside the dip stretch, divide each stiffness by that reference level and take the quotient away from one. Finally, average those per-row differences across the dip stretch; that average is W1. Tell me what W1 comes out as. -0.007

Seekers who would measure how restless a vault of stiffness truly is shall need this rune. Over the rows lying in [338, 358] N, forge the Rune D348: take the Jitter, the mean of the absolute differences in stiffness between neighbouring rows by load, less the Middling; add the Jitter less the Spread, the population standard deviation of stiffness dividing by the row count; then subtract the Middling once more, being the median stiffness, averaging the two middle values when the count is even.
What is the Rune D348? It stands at -9.81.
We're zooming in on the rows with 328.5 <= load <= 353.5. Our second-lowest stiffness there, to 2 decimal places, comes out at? 4.93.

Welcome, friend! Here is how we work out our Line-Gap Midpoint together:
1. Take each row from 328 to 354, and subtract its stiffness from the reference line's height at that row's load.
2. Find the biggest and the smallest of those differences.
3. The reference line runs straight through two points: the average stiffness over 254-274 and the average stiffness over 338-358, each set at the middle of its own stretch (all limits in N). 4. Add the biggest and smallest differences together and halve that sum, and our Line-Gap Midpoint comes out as -0.01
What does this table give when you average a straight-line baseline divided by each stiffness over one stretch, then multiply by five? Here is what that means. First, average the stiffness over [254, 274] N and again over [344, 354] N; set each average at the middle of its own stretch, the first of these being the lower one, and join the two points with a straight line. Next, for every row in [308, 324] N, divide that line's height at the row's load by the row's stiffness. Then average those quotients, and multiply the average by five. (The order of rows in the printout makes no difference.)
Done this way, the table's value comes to 5.08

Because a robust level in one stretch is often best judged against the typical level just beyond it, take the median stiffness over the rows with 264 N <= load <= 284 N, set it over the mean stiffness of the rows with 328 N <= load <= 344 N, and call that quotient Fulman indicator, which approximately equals 0.99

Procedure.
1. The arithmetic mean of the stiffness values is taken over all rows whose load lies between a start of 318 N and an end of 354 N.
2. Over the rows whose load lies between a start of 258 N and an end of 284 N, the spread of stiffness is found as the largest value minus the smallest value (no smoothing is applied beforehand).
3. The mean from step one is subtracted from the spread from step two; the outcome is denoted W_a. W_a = -4.62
